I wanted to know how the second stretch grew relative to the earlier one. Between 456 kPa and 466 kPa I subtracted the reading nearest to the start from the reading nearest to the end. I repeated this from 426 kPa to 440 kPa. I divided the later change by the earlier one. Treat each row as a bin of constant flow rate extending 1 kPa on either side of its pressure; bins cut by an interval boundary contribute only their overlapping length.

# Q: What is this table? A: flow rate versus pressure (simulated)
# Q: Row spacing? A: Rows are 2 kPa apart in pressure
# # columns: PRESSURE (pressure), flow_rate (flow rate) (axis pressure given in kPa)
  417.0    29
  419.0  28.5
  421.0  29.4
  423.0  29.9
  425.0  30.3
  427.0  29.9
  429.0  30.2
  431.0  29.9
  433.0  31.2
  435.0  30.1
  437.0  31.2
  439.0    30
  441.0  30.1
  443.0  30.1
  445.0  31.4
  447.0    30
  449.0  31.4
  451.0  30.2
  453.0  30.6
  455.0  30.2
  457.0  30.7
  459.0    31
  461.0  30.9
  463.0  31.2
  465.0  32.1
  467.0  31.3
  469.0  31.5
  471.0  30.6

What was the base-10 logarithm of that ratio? 1.1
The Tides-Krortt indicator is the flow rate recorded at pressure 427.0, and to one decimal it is 29.9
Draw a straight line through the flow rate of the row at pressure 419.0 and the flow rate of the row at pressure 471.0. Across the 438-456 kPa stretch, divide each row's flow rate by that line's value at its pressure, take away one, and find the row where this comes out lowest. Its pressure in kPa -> 455.0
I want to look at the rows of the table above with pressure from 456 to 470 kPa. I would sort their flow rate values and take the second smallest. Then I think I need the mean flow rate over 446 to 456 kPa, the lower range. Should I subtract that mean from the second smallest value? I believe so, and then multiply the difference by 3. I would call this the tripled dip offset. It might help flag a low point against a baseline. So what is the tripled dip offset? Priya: 1.3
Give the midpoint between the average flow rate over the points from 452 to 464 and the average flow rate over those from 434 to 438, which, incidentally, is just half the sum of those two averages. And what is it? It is 30.7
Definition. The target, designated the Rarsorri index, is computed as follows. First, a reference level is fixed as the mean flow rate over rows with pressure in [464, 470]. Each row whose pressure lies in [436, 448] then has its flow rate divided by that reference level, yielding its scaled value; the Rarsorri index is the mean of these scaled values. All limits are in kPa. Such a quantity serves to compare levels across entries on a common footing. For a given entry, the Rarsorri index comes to 0.963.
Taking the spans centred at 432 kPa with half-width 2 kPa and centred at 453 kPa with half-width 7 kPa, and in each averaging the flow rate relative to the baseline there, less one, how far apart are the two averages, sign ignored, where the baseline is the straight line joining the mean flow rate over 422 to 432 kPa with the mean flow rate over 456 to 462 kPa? 0.017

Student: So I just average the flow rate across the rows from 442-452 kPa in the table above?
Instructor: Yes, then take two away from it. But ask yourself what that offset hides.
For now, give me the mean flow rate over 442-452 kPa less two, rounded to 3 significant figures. 28.6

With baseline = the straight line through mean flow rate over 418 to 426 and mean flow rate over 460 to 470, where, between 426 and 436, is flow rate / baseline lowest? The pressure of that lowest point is 431.0 kPa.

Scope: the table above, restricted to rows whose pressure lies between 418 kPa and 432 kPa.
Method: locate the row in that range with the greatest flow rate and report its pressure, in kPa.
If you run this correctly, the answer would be 425.0 kPa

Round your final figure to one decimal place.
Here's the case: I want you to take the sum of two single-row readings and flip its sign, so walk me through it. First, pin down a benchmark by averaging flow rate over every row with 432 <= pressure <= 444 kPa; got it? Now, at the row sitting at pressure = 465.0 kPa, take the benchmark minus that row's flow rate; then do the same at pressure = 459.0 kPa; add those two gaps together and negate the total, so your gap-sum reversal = 2.2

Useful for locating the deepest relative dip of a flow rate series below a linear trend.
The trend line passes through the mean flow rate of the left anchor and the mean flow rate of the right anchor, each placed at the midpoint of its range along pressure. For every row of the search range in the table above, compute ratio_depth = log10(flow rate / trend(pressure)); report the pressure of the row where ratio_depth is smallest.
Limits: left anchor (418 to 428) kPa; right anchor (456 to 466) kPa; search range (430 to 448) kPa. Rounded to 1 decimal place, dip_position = 447.0 kPa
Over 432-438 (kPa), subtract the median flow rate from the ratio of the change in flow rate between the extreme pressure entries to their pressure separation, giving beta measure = -31.20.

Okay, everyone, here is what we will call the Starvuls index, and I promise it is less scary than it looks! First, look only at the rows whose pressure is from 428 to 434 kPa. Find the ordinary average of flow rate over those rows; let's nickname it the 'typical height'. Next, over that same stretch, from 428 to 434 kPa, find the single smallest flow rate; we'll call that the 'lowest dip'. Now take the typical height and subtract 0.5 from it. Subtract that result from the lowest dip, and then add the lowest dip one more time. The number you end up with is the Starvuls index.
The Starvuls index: 29.9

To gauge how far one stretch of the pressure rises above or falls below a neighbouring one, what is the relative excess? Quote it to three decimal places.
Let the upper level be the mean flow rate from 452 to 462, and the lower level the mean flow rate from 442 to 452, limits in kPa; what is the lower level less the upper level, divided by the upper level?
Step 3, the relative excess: -0.002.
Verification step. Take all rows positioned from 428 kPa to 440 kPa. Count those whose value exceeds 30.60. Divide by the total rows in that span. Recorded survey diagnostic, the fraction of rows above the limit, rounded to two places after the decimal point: 0.33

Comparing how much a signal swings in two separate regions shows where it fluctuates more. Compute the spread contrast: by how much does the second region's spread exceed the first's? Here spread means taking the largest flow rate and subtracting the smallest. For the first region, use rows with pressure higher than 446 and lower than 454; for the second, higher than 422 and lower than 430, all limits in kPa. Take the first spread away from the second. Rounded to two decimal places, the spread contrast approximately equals -1.00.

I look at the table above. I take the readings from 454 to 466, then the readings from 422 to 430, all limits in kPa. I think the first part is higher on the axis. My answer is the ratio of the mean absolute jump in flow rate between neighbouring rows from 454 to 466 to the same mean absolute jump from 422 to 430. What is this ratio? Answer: 1.1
